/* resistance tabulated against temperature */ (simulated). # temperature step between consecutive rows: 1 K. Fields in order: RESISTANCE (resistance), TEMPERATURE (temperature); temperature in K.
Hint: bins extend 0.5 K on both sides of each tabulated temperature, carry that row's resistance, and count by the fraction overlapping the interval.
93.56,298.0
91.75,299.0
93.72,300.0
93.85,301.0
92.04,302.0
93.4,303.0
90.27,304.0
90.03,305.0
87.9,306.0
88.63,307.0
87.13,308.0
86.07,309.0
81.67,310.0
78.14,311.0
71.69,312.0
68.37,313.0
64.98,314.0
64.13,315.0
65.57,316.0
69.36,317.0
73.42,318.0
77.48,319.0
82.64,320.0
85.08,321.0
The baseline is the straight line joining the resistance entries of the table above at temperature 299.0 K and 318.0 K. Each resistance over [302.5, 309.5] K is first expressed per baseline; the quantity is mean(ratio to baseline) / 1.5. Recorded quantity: 0.70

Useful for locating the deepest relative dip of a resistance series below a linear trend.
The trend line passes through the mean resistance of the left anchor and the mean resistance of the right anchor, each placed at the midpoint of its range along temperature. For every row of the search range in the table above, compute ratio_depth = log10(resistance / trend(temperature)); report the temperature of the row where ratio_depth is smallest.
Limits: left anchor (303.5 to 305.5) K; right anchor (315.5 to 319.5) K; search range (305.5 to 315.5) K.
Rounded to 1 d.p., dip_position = 314.0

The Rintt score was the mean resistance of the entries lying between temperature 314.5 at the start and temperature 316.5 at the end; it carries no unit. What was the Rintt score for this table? 65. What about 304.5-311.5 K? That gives 86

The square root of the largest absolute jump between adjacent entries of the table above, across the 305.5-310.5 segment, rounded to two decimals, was 2.10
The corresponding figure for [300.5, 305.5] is 1.77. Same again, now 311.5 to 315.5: 1.84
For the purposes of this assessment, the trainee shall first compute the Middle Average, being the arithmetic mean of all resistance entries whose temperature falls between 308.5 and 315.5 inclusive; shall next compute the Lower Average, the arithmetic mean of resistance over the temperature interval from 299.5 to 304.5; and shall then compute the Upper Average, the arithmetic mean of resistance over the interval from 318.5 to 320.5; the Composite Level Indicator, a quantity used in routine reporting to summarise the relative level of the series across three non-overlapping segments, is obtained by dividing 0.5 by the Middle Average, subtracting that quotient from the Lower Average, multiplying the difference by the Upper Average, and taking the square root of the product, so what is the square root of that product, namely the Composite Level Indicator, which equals 86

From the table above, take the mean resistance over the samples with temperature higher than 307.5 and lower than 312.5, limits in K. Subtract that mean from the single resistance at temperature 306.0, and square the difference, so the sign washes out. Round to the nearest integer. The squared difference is 48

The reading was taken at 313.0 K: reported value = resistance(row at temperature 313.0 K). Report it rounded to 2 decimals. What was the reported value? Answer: 68.37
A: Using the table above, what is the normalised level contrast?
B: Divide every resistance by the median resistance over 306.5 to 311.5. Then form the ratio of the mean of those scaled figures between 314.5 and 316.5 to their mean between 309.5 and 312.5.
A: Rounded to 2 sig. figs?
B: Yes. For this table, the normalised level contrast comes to 0.84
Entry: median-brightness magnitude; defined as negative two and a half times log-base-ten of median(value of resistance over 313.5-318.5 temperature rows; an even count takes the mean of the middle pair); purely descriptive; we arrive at -4.5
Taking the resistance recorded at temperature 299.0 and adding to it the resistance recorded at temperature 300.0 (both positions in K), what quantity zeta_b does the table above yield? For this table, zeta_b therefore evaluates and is 185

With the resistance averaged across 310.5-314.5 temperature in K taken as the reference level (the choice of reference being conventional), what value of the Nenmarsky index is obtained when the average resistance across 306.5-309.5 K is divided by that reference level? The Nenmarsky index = 1.23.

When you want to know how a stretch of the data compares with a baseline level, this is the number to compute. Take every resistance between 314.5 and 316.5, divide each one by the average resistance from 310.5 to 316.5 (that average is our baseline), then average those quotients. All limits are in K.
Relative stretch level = 0.94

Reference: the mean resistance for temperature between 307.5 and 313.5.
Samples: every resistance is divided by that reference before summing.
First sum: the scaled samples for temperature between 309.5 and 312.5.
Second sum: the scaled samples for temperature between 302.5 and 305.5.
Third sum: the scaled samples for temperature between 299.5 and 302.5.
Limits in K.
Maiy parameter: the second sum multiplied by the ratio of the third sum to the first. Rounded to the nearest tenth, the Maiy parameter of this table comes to 4.2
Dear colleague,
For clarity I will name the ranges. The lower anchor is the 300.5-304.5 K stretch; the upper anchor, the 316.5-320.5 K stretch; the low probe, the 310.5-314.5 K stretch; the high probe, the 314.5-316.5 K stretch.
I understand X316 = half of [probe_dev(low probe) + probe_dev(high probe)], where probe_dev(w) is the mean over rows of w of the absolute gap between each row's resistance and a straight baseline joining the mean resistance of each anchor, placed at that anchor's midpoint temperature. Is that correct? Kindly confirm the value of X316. 13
